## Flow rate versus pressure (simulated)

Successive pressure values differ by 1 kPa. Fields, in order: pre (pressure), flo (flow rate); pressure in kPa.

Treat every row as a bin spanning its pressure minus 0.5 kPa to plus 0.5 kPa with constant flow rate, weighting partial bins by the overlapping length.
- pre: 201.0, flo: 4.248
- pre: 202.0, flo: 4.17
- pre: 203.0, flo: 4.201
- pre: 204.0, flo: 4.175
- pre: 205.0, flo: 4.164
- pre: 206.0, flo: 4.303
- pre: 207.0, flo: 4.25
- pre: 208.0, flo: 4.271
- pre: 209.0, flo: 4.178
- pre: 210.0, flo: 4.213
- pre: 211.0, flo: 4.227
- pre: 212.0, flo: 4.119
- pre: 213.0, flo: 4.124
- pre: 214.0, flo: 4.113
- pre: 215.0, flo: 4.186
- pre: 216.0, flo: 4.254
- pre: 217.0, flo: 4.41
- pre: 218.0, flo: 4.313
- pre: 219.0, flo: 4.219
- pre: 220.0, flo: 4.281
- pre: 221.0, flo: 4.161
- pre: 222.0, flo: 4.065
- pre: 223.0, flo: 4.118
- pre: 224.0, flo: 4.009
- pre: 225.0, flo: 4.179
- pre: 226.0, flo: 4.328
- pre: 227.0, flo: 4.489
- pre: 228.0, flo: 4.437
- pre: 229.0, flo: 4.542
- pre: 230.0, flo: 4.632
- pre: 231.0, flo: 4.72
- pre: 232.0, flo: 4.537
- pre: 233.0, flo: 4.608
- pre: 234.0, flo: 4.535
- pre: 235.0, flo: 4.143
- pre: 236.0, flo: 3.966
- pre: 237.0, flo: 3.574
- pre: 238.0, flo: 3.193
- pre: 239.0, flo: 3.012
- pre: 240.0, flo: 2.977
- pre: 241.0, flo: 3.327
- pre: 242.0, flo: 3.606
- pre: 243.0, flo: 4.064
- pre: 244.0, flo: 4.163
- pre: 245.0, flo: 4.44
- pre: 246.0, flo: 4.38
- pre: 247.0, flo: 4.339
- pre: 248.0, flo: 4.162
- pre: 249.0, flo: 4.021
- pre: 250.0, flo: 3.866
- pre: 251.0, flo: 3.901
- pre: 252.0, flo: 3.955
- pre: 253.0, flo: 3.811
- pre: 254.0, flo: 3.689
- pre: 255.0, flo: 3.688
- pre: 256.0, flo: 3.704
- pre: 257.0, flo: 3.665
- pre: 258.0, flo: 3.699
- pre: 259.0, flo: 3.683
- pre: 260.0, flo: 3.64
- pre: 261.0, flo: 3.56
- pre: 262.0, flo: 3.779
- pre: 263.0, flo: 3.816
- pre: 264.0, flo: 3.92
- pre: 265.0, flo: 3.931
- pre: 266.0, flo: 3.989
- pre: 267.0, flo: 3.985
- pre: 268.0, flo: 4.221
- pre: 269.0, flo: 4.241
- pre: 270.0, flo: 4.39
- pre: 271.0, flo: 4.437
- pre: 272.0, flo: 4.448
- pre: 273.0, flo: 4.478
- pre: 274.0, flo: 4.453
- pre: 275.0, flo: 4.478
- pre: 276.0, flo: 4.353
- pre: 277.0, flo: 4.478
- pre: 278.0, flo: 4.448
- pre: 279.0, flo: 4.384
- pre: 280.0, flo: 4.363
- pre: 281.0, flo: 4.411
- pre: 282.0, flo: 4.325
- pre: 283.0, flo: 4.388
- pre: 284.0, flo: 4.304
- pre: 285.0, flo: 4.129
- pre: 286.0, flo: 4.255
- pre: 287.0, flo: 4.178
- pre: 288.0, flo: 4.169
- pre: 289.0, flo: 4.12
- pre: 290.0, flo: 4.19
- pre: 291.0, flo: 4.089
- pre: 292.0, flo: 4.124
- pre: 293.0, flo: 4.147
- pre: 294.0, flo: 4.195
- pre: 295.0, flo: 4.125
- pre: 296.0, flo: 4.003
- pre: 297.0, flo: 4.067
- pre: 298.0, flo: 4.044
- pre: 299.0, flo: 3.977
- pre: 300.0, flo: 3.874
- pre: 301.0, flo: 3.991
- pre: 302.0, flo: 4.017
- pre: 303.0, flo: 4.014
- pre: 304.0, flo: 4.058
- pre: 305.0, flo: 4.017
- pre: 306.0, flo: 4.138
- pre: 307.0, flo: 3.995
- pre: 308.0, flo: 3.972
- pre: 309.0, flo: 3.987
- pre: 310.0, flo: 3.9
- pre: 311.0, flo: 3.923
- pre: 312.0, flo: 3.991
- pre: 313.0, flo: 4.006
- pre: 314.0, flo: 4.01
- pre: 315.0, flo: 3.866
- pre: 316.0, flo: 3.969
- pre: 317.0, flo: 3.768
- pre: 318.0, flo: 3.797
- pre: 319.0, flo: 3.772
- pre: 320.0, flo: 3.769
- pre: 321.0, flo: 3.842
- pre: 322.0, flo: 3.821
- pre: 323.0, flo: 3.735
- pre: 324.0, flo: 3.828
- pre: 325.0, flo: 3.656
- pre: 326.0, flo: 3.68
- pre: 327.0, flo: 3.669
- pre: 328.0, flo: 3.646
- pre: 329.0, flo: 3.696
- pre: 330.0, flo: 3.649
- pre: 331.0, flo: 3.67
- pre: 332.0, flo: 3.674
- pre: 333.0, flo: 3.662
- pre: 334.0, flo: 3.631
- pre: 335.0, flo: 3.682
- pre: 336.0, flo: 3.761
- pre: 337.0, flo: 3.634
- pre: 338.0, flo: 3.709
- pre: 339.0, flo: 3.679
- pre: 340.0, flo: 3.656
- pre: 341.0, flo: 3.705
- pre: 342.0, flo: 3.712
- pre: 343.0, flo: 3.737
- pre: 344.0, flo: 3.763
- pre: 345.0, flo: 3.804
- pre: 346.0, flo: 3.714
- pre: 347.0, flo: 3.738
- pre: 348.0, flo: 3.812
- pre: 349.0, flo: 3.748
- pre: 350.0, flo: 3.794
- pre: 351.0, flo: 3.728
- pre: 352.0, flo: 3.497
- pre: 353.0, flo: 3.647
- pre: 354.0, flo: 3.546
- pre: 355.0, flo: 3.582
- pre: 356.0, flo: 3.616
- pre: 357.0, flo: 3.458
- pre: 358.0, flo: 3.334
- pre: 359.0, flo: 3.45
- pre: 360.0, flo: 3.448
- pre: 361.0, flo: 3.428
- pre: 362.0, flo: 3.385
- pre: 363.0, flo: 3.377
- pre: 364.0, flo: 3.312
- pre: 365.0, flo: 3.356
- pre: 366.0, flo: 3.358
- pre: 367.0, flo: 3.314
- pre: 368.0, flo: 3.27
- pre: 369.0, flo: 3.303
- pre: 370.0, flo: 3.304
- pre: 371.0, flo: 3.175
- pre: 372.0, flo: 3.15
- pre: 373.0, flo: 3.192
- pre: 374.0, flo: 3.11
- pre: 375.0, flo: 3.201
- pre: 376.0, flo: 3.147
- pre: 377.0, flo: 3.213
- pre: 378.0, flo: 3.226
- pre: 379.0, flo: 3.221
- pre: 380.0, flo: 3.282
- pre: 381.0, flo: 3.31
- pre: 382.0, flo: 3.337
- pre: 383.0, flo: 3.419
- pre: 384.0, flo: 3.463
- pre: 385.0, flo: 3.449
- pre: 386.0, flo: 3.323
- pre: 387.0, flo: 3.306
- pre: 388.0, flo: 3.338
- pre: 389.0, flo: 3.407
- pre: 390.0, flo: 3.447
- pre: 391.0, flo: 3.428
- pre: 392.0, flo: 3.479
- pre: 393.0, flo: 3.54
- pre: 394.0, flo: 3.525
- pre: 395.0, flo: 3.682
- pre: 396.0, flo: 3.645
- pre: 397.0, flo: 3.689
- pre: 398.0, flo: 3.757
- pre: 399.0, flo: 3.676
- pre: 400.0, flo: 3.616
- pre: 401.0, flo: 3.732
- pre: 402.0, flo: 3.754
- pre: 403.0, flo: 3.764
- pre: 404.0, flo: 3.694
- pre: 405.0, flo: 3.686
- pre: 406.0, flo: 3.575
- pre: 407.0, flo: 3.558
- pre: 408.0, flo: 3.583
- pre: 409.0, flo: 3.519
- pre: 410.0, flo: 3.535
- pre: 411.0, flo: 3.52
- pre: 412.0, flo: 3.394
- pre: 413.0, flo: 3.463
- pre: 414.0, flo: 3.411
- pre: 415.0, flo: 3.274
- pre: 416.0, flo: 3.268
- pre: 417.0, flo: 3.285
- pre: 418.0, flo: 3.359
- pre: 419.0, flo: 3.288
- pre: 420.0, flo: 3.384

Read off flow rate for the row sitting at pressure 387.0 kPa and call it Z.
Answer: 3.306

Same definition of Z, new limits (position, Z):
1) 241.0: 3.327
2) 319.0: 3.772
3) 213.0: 4.124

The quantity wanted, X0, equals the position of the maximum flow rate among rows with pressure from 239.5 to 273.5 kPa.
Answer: 273.0 kPa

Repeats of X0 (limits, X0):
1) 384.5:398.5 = 398.0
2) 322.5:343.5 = 324.0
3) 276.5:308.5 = 277.0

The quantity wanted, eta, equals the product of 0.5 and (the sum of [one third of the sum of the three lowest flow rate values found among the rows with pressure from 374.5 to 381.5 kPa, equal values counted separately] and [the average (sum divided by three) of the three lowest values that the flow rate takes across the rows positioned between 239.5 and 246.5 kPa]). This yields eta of 3.25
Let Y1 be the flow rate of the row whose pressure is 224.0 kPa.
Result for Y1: 4.009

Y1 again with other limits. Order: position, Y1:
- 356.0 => 3.616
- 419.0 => 3.288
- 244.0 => 4.163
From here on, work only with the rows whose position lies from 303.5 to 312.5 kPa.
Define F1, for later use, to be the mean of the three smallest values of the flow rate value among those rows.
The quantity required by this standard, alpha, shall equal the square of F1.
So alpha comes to 15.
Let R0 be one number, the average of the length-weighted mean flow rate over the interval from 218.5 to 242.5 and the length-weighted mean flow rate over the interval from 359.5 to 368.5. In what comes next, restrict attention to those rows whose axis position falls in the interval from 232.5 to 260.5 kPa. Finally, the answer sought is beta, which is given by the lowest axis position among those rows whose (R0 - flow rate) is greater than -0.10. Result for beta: 237.0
